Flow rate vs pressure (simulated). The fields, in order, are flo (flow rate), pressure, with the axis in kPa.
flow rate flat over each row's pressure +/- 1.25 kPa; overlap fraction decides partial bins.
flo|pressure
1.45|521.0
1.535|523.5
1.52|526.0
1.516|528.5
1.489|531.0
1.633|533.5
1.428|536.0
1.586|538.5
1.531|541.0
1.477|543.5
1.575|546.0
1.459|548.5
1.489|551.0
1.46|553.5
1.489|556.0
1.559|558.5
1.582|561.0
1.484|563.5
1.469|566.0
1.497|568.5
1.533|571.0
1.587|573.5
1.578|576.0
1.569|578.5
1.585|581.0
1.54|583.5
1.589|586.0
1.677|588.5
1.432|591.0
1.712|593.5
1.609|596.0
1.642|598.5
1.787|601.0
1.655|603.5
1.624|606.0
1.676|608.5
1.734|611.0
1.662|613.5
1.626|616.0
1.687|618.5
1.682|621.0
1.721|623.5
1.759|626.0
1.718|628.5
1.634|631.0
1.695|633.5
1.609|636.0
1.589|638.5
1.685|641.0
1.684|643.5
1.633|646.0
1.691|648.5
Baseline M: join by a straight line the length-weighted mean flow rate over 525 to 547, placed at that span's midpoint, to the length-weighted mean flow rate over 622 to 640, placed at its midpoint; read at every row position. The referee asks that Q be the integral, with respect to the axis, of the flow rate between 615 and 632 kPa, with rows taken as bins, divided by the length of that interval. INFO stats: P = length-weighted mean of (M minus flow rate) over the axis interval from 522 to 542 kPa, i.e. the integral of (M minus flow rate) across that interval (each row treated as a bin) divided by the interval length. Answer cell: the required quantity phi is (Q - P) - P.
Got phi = 1.71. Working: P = -0.007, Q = 1.69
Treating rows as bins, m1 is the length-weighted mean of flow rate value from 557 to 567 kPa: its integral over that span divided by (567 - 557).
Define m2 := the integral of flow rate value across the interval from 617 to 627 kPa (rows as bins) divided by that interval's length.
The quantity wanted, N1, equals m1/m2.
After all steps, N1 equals 0.89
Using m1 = 1.52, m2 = 1.71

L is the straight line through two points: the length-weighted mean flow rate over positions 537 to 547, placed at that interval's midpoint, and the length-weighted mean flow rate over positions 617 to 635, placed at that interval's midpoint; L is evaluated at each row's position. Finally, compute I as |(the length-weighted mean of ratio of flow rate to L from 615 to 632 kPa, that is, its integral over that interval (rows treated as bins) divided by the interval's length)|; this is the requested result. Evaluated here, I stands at 1.00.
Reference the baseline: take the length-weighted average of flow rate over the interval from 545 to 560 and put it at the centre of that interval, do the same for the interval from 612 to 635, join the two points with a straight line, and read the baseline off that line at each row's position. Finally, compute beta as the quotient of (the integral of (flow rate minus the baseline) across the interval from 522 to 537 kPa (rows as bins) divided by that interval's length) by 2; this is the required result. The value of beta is 0.037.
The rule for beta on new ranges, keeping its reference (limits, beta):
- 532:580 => 0.006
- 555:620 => 0.003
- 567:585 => -0.005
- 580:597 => -0.003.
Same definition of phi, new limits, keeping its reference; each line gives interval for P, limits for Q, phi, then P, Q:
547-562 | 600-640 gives 1.58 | 0.050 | 1.68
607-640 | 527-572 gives 1.54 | -0.012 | 1.51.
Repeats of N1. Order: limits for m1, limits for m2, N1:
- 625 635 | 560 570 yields 1.13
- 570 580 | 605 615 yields 0.94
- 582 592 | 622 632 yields 0.91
